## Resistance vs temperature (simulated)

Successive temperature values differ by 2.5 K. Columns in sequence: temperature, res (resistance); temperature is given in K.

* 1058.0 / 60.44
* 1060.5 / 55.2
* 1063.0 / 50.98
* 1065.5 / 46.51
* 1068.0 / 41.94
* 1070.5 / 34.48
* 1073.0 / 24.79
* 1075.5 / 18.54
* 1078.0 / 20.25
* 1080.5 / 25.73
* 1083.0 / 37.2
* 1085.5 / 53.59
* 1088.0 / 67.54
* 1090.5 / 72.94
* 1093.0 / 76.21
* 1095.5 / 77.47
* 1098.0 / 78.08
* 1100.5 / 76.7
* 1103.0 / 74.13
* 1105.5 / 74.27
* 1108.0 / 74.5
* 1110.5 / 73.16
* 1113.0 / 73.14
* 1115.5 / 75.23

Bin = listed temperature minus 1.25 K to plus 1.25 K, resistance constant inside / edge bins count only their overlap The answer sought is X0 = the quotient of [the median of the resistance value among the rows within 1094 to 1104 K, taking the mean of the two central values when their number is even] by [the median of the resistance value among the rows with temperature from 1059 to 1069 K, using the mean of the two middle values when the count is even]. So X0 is 1.6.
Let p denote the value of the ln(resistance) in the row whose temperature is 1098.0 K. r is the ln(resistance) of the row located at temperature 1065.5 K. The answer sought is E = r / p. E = 0.88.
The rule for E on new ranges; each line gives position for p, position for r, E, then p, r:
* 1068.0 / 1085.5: 1.07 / 3.74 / 3.98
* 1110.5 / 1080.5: 0.76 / 4.29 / 3.25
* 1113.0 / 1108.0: 1.00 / 4.29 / 4.31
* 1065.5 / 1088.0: 1.10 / 3.84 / 4.21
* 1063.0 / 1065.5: 0.98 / 3.93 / 3.84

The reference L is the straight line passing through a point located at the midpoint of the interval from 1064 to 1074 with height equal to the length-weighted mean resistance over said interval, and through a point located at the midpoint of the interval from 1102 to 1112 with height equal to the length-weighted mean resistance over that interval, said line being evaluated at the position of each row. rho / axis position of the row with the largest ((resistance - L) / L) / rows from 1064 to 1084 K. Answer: 1065.5 K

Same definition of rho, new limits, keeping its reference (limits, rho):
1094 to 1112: 1095.5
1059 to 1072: 1060.5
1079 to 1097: 1093.0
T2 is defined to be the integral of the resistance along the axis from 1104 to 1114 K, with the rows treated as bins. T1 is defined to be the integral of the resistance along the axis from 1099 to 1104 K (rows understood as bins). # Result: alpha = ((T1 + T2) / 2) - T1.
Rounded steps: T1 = 378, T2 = 738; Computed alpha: 180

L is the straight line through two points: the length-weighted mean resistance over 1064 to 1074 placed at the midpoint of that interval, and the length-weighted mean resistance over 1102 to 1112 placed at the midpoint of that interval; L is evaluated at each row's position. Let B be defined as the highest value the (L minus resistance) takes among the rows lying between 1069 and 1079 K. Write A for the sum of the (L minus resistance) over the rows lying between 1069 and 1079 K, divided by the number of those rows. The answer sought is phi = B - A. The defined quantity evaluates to 8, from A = 18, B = 26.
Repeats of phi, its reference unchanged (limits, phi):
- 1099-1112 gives 6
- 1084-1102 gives 11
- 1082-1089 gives 13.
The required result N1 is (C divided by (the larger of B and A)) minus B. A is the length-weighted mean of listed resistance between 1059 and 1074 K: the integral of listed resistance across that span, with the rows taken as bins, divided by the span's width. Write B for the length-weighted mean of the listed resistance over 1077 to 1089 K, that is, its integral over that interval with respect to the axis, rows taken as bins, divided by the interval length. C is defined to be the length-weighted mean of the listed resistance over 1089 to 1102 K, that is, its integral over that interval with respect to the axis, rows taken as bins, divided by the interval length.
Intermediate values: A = 43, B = 40.7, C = 76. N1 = -39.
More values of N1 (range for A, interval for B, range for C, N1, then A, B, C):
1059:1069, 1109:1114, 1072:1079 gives -73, 49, 73.2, 21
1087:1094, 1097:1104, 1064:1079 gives -76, 72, 76.3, 32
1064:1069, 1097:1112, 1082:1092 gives -74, 45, 75.1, 59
